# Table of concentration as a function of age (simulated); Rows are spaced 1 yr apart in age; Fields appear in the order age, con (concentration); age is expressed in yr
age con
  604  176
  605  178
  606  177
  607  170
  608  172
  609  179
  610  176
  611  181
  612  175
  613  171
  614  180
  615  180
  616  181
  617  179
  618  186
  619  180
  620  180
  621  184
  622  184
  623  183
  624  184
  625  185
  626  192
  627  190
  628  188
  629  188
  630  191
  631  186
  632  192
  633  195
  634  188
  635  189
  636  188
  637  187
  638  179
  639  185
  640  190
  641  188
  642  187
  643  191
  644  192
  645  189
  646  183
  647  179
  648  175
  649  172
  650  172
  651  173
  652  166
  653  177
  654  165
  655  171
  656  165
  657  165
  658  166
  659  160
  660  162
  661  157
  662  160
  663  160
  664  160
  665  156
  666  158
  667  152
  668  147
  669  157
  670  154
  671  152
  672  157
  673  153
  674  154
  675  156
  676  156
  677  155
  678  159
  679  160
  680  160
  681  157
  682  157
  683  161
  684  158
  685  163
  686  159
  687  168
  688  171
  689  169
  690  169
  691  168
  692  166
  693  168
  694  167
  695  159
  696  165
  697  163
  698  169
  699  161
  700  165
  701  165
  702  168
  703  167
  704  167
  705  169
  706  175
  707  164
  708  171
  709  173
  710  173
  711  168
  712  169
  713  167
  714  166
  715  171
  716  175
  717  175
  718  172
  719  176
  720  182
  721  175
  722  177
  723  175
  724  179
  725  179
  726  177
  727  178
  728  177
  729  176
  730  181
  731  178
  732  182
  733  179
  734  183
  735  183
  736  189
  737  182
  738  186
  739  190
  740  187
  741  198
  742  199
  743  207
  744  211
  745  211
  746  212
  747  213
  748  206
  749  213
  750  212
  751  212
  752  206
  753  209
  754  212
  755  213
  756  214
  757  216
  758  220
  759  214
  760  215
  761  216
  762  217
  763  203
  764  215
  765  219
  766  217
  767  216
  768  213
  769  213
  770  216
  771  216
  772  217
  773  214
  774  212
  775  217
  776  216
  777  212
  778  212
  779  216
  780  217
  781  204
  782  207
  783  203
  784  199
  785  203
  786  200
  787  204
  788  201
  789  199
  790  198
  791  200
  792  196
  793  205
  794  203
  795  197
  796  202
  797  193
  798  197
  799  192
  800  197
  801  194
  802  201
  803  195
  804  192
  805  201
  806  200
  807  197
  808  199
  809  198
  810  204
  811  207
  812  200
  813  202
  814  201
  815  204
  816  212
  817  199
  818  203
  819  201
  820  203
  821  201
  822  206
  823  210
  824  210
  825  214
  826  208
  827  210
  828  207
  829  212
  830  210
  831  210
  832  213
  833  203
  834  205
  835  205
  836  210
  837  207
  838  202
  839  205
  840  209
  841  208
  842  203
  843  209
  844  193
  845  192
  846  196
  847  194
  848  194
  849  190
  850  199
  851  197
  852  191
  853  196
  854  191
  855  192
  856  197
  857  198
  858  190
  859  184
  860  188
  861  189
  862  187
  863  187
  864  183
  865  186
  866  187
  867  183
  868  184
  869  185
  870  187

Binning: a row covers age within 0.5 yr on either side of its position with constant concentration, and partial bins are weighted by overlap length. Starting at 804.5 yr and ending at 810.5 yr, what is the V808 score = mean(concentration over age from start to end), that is 200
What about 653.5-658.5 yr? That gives 166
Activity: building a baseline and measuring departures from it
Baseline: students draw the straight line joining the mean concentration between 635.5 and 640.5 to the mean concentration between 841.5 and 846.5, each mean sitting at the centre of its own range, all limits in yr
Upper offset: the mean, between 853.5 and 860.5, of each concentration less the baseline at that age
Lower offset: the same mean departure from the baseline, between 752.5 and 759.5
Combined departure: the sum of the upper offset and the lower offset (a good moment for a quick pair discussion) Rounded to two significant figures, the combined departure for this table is 13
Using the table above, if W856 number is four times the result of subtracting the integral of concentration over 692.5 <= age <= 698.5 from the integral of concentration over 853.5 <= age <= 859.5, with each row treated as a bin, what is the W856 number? 644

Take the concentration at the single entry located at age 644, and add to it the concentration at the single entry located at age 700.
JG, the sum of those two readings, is 357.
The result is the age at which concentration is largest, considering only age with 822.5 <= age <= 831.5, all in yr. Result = 825 yr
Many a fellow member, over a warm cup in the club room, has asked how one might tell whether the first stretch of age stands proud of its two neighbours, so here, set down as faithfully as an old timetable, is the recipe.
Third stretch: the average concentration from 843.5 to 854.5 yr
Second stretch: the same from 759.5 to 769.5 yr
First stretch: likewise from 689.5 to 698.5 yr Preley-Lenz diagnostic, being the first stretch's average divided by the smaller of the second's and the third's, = 0.86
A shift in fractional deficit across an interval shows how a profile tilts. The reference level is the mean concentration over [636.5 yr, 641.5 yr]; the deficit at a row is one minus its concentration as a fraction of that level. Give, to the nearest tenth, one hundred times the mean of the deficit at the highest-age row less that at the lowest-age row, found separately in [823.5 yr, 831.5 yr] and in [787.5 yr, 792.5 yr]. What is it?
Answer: 1.3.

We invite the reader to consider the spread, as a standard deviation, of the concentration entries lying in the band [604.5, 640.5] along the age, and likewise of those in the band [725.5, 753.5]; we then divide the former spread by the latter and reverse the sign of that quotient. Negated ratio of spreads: -0.44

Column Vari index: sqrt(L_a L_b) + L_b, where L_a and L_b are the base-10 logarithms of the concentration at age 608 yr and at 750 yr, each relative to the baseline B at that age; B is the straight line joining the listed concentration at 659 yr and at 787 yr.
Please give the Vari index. 0.11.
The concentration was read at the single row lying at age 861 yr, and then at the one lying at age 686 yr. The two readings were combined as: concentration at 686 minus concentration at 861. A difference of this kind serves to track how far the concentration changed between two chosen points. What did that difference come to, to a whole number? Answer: -30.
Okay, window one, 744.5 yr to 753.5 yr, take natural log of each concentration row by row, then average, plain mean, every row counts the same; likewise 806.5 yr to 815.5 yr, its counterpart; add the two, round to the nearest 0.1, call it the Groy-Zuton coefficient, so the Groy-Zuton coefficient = 10.7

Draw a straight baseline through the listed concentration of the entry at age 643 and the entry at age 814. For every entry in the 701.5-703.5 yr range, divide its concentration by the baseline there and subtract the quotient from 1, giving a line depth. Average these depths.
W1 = 0.14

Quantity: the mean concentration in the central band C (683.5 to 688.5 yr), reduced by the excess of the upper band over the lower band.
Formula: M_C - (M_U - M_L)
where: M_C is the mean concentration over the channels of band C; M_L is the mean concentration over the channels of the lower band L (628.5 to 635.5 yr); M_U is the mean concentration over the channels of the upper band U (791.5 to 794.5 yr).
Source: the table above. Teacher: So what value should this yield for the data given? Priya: 152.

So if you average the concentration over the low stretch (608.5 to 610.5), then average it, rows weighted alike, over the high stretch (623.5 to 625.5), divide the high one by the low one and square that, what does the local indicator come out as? 1.08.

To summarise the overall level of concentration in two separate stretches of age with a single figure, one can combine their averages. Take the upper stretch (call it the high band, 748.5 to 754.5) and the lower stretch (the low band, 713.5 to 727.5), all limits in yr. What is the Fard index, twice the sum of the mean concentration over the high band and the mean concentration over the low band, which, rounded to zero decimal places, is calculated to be 772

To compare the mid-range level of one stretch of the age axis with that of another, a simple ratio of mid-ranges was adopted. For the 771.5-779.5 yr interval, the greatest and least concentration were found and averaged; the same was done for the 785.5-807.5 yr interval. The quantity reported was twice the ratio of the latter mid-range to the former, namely 1.85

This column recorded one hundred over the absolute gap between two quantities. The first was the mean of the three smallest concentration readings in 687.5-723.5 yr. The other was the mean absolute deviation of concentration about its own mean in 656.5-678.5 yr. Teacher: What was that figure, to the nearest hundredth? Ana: 0.63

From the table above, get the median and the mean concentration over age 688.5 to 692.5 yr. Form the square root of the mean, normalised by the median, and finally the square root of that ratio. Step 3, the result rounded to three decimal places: 0.277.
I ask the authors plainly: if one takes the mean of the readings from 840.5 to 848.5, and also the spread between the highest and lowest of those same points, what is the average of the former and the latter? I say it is 108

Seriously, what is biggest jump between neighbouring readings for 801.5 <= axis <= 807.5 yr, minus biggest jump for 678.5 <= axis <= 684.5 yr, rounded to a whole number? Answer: 5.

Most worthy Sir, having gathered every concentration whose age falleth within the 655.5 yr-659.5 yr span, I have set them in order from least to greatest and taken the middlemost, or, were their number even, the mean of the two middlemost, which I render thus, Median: 165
